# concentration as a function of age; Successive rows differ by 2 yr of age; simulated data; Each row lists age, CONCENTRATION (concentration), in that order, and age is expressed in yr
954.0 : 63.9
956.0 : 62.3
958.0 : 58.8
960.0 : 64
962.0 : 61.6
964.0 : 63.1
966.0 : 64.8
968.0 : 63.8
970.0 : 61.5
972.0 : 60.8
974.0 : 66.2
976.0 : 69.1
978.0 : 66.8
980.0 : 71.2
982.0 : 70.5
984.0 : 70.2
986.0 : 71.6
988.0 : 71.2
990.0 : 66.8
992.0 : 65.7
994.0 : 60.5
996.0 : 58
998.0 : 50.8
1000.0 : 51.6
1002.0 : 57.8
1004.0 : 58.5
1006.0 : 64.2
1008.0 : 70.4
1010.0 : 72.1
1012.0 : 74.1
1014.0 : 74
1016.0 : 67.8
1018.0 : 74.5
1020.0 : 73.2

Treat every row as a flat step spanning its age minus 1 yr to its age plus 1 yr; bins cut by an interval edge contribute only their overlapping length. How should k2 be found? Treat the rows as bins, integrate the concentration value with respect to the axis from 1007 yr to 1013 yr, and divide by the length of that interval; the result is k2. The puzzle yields 72.2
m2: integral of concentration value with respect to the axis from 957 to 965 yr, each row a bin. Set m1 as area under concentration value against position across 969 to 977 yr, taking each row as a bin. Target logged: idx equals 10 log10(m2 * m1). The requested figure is 54.1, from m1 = 515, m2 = 495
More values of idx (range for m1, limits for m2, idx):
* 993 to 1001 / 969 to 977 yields 53.6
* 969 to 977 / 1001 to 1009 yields 54.1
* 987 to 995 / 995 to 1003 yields 53.6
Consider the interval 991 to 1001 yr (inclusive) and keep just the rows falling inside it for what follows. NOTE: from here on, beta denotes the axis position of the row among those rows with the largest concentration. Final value 992.0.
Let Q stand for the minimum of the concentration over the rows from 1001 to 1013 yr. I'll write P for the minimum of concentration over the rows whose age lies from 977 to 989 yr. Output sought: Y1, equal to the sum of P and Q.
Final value 125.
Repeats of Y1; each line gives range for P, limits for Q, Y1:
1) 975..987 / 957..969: 126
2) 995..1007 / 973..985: 117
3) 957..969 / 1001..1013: 117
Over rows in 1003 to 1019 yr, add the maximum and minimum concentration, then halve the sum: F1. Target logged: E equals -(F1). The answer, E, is -66.5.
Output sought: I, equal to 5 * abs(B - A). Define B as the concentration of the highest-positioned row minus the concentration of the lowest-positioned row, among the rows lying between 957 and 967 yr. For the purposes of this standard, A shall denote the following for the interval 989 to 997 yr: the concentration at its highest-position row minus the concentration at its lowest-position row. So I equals 74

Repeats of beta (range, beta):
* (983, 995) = 986.0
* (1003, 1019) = 1018.0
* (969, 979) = 976.0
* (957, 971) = 966.0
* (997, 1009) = 1008.0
